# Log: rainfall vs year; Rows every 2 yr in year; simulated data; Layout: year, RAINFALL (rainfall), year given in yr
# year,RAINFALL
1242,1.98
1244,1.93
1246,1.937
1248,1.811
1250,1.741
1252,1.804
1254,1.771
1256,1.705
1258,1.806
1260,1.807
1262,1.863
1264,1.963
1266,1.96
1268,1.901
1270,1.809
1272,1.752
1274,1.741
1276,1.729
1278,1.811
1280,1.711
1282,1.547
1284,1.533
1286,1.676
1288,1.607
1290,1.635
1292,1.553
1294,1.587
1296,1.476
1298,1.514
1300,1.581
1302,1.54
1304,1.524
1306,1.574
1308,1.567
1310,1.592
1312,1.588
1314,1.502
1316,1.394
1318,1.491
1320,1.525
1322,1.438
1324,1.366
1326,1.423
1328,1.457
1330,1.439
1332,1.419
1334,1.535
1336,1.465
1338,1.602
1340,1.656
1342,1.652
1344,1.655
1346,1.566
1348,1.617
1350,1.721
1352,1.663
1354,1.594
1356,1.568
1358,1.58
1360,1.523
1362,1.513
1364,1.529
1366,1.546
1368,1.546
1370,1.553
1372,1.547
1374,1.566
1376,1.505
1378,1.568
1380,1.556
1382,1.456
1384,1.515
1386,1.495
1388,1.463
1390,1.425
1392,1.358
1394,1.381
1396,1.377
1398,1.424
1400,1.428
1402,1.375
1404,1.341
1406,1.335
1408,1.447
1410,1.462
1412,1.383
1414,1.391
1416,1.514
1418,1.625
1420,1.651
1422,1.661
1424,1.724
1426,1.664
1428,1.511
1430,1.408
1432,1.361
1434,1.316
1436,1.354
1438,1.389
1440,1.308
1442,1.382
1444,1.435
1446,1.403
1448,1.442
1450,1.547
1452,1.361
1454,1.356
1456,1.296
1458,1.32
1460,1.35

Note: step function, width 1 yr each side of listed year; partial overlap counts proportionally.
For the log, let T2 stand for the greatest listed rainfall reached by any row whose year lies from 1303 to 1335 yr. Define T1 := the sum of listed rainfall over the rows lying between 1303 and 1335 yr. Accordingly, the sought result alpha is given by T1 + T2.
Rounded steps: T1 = 23.8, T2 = 1.592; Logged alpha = 25.4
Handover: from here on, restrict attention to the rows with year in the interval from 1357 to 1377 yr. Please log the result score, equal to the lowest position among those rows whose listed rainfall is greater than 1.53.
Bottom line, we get 1358 yr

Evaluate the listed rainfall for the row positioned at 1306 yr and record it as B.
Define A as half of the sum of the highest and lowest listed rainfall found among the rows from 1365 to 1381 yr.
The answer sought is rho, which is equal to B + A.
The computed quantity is 3.11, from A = 1.54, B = 1.574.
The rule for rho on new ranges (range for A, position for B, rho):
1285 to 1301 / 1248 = 3.39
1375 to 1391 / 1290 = 3.13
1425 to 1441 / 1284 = 3.02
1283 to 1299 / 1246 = 3.51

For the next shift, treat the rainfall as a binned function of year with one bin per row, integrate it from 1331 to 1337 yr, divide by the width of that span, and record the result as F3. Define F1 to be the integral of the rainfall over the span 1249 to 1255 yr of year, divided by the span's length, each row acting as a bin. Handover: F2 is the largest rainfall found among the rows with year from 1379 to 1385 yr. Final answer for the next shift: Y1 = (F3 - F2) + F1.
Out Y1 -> 1.69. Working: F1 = 1.77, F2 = 1.556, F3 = 1.47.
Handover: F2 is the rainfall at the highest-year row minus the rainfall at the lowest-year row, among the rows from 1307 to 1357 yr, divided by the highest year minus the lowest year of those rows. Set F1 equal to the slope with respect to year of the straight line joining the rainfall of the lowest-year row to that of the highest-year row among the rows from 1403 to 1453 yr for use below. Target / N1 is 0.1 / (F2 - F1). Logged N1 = -253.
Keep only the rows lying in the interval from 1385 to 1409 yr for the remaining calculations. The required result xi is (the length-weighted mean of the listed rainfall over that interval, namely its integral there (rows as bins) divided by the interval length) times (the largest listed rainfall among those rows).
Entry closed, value 2.10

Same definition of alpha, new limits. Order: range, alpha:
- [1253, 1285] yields 30.4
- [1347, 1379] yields 26.9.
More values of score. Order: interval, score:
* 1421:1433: 1422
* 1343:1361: 1344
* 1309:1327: 1310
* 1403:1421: 1418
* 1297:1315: 1300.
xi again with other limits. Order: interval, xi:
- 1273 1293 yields 3.00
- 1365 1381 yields 2.43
